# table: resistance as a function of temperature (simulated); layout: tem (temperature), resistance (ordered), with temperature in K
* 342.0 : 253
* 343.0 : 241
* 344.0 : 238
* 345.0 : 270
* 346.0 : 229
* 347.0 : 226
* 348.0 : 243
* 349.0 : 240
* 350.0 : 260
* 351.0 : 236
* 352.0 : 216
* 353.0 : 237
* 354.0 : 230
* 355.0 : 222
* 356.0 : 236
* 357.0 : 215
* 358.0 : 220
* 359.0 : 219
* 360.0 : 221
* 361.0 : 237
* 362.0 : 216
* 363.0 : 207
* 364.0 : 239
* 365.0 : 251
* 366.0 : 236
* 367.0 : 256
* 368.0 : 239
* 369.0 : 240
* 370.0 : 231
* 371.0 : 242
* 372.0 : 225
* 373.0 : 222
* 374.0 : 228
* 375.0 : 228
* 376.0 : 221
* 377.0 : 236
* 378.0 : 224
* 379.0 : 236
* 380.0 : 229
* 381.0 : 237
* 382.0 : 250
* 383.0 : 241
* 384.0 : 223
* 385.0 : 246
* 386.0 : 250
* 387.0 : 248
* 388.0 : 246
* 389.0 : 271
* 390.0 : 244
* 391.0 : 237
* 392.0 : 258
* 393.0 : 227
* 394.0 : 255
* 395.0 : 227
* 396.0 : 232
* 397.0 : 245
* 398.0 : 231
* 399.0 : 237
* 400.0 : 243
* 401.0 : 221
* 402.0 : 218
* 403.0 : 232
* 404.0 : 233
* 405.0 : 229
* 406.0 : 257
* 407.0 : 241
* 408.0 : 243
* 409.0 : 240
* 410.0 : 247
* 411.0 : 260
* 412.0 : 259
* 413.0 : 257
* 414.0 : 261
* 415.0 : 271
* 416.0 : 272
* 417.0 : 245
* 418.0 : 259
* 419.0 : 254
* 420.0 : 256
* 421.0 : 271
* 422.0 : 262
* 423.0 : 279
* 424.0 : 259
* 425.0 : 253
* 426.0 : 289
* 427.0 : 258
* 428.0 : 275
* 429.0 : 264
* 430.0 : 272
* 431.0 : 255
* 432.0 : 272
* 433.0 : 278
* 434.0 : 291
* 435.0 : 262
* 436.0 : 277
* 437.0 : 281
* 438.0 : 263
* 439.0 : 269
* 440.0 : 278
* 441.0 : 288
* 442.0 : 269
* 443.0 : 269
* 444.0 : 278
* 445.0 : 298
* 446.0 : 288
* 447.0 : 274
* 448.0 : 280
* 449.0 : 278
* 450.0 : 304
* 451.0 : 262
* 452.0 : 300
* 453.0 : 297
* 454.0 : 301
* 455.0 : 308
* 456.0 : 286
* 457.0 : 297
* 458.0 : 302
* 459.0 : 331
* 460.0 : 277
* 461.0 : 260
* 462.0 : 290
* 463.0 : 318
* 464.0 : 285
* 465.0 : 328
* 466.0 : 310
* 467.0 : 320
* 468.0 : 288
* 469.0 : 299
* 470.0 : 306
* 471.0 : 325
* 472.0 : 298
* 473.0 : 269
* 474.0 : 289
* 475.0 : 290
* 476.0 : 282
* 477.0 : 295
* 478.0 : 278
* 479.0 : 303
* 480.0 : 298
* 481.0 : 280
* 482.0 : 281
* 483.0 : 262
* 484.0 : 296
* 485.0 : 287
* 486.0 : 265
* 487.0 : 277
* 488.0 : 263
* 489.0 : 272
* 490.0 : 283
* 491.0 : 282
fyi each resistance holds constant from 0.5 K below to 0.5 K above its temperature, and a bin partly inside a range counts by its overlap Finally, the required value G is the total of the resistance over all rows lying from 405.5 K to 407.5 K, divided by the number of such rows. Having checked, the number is 249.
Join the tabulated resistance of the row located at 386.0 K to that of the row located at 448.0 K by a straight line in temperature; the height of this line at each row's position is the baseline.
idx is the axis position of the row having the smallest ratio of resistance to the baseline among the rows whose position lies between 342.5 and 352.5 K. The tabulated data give 352.0 K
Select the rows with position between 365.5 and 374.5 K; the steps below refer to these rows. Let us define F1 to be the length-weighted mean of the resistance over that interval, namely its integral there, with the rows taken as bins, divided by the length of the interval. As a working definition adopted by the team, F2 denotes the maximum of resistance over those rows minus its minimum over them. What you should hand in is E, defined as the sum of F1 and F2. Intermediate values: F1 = 235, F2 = 34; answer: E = 269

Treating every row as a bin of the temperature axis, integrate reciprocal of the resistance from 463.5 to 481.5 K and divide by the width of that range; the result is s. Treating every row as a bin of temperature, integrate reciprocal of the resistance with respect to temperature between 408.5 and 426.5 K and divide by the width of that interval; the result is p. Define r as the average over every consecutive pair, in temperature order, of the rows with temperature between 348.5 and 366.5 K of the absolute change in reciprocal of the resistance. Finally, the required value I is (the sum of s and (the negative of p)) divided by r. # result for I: -2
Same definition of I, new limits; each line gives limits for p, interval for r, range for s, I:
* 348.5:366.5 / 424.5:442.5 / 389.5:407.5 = -1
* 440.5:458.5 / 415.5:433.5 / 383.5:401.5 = 3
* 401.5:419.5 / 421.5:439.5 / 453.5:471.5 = -3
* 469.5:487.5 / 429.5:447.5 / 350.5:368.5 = 5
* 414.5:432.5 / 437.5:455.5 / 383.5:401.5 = 2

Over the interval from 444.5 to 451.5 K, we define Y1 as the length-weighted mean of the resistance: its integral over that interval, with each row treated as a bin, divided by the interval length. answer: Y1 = 283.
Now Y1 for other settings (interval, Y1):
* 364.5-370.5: 242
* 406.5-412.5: 248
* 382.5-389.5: 246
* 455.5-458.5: 295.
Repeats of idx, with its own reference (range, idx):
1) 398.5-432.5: 402.0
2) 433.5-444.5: 438.0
